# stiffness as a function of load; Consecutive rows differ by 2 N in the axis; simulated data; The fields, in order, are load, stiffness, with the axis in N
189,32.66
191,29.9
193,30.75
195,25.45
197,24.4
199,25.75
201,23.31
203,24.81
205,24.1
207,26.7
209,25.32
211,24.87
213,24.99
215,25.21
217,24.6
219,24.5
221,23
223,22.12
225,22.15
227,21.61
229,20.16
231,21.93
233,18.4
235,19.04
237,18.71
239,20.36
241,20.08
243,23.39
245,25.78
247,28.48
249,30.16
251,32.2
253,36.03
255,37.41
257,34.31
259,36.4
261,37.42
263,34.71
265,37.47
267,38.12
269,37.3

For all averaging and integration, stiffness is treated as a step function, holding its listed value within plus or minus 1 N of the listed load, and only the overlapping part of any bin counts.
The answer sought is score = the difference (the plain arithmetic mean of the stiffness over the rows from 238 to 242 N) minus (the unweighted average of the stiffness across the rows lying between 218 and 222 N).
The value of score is -4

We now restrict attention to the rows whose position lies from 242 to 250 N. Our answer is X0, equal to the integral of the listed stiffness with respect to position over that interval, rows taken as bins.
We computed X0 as 216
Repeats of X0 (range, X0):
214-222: 195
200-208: 198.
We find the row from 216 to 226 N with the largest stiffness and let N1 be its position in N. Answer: 217 N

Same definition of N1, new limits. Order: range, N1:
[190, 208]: 193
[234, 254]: 253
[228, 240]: 231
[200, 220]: 207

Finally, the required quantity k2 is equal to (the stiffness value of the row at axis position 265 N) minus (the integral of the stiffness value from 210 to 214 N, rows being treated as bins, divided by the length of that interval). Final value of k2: 13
